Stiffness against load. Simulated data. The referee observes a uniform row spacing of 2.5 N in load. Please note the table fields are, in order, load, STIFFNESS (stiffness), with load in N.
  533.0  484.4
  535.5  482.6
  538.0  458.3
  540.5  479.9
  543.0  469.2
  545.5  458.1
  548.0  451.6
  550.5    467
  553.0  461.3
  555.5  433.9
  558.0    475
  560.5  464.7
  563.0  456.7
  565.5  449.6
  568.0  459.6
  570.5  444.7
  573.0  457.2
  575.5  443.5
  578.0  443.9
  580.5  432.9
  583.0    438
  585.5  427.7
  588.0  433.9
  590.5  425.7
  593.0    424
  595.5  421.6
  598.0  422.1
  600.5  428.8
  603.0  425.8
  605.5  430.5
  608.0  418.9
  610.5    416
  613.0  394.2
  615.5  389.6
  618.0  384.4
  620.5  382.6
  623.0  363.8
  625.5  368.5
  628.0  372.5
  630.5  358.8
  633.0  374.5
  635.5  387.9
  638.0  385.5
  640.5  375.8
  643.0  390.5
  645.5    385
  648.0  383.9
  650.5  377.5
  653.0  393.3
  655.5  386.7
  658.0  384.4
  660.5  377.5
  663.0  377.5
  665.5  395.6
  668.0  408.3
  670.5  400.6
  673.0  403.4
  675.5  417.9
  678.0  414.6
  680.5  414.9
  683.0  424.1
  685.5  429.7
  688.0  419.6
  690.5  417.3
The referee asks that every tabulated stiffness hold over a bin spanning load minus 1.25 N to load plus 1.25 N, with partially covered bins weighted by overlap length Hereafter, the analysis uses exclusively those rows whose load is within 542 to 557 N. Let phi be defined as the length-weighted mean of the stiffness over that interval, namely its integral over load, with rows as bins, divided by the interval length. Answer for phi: 457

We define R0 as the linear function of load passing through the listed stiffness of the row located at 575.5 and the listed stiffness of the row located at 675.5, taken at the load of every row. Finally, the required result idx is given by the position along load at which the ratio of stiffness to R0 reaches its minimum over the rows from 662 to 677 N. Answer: 663.0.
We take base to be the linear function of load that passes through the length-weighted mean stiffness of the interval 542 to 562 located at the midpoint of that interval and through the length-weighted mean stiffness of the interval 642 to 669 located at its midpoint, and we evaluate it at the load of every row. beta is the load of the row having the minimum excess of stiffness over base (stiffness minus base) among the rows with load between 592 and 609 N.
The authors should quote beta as 595.5 N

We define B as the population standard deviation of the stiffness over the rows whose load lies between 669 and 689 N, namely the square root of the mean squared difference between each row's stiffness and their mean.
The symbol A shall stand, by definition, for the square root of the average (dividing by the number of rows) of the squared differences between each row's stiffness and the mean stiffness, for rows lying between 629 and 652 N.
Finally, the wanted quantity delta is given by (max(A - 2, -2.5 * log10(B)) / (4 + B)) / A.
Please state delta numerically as 0.059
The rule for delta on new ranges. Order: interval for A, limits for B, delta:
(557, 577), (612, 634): 0.052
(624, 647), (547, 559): 0.044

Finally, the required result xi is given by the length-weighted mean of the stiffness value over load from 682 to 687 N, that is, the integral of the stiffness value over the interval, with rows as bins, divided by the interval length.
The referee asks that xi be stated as 427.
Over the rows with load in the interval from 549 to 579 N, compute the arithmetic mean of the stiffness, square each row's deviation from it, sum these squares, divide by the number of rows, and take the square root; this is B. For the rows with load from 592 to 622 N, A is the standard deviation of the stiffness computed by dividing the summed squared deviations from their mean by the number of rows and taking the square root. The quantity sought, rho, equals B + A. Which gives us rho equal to 29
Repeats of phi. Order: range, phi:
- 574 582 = 441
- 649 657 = 386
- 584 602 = 426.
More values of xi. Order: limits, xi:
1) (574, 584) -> 440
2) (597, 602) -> 426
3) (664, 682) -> 408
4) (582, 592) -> 431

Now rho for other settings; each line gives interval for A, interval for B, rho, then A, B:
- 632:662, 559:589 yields 17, 6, 11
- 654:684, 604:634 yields 38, 15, 22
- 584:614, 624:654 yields 19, 10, 10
